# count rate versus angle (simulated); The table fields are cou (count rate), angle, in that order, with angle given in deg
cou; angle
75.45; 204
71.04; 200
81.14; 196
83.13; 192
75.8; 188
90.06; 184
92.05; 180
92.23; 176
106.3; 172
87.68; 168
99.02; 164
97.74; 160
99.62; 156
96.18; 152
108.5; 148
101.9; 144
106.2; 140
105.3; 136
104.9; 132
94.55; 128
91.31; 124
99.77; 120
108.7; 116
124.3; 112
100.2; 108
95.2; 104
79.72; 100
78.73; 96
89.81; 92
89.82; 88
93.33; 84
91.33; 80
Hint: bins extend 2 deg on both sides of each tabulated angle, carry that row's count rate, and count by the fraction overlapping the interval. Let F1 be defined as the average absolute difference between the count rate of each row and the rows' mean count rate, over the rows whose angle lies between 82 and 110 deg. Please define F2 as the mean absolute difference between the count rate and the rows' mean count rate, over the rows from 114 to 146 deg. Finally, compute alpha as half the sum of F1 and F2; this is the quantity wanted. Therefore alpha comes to 5.3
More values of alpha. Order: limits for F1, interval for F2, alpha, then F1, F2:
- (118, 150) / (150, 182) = 4.5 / 4.8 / 4.3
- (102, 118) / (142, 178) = 7.1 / 9.4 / 4.7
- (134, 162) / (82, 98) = 4.2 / 3.8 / 4.6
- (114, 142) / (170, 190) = 6.1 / 5.4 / 6.7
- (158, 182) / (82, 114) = 7.3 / 5.2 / 9.5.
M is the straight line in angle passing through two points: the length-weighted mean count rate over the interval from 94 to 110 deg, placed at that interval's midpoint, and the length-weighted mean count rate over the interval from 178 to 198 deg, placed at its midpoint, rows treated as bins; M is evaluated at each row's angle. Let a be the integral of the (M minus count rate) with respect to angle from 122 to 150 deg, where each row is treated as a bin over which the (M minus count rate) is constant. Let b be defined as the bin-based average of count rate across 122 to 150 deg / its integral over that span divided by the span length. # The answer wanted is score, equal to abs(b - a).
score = 520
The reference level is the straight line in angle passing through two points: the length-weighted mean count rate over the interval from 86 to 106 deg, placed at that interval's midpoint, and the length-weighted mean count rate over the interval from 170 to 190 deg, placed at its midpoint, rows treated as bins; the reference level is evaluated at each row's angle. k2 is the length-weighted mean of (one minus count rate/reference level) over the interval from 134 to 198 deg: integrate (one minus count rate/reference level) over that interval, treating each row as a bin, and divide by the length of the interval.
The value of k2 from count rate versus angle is -0.05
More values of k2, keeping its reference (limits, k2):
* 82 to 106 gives -0.01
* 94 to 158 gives -0.13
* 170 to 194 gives 0.02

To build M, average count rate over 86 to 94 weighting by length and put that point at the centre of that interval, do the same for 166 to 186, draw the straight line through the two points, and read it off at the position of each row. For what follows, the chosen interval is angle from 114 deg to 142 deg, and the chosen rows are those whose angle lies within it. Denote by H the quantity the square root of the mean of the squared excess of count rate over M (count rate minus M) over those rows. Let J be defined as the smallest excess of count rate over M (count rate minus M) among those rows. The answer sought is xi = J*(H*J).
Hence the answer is 0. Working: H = 12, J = 0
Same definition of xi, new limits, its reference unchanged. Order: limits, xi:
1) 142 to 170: 268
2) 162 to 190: 3109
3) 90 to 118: 2062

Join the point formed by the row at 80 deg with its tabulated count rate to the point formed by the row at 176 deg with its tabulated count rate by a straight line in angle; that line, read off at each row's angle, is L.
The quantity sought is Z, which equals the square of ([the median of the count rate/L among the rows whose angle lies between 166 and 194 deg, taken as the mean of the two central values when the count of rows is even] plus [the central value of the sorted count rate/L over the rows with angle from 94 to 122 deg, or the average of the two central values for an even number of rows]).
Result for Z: 4.26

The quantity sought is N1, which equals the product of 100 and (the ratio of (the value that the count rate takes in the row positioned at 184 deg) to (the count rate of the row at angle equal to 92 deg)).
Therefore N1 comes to 100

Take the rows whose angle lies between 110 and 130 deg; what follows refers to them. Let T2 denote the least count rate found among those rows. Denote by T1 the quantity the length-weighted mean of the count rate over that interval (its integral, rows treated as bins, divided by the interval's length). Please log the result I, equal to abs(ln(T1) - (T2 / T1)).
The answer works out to 3.76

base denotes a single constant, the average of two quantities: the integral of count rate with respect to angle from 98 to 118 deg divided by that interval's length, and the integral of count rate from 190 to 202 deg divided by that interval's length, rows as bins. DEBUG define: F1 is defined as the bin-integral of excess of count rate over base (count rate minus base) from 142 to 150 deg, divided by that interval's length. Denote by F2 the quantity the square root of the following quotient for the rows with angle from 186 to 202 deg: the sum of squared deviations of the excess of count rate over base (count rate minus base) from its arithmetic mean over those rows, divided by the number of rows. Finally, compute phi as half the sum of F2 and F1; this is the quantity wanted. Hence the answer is 10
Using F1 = 15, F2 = 5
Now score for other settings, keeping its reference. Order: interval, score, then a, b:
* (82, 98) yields 70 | 18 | 88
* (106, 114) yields 306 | -193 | 112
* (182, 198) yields 54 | 29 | 83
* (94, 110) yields 88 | 0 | 88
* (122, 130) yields 138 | -45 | 93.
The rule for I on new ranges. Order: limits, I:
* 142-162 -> 3.66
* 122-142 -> 3.70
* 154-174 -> 3.69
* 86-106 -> 3.55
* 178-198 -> 3.54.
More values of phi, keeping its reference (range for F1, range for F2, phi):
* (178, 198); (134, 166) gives -1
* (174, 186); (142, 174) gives 4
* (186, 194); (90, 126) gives 1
